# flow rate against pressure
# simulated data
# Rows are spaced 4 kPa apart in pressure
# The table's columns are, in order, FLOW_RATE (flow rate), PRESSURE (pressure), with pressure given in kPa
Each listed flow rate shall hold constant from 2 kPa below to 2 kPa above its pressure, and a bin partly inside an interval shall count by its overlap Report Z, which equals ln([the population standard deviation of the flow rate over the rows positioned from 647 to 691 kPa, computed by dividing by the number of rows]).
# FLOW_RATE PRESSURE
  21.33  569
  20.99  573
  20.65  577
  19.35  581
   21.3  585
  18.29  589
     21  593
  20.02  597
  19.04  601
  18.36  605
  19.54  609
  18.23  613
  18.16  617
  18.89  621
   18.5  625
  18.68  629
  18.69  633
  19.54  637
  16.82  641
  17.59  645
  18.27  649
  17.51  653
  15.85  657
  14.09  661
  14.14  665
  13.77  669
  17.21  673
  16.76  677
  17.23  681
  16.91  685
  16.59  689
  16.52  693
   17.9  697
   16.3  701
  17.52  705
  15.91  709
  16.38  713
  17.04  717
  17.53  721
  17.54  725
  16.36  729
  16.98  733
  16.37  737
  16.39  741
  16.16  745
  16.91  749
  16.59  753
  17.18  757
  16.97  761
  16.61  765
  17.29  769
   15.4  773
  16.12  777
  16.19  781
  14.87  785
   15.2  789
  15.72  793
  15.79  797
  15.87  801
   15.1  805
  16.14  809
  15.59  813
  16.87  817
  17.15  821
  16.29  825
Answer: 0.39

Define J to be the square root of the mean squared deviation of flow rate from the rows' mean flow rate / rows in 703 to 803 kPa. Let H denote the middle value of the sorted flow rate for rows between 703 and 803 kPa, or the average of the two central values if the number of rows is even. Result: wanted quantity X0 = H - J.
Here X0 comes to 15.7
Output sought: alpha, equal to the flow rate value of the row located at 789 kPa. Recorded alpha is 15.2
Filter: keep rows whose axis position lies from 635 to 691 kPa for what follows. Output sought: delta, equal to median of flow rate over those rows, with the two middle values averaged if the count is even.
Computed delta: 16.9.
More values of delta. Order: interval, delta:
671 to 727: 17.0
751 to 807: 16.0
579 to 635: 18.8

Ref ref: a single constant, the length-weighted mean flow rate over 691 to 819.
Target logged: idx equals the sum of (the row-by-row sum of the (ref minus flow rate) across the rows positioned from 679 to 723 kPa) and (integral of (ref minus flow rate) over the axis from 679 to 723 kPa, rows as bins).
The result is -26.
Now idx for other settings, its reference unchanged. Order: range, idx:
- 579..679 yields -196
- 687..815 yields 1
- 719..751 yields -15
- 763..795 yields 20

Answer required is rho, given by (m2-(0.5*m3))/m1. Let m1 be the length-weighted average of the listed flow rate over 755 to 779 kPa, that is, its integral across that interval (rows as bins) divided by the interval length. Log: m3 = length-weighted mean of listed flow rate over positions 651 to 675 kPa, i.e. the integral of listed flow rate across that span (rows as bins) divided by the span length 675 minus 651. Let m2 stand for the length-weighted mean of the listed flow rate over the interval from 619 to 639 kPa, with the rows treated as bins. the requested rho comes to 0.67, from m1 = 16.6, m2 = 18.9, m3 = 15.4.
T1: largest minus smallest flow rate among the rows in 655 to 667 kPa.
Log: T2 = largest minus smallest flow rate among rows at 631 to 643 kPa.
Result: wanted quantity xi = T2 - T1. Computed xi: 1.0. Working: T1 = 1.8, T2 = 2.7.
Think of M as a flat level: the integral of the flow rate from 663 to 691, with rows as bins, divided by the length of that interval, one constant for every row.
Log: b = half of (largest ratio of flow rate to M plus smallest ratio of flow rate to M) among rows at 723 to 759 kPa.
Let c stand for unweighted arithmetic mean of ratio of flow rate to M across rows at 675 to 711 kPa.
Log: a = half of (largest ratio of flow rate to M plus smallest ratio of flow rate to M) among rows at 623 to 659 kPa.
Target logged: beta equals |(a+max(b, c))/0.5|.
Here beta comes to 4.29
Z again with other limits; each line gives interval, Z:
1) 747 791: -0.24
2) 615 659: -0.01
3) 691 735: -0.47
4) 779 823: -0.40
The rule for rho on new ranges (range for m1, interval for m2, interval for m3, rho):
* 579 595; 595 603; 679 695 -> 0.56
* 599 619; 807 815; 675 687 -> 0.40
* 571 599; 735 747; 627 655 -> 0.36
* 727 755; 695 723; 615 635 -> 0.46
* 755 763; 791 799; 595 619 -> 0.37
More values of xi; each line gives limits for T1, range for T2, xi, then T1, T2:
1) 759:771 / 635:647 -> 2.0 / 0.7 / 2.7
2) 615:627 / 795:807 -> 0.0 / 0.7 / 0.8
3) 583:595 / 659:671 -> -2.6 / 3.0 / 0.4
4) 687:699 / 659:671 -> -1.0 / 1.4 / 0.4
